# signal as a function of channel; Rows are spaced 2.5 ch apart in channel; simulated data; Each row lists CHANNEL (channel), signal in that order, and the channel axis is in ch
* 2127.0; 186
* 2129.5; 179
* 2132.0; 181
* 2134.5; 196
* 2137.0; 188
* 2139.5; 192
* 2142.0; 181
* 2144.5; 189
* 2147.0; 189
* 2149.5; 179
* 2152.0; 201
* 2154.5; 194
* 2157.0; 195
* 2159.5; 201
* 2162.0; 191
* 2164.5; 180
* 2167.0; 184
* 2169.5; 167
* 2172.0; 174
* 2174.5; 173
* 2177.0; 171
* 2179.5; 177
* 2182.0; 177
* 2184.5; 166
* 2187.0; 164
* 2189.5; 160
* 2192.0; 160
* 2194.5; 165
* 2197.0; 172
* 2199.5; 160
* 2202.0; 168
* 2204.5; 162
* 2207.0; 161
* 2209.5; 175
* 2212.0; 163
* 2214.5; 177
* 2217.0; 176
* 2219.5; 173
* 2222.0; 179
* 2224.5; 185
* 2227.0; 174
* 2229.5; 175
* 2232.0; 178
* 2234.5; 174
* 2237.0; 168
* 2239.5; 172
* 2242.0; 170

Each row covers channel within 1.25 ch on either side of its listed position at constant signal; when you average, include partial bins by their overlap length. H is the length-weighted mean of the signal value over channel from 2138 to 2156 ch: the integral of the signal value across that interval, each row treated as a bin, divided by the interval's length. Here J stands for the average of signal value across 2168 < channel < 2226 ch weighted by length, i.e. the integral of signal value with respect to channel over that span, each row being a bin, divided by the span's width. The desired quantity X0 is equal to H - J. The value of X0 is 19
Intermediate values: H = 189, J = 170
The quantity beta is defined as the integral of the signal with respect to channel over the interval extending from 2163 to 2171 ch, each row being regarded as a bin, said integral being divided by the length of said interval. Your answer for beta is 177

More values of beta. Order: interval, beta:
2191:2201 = 164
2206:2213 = 167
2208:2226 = 175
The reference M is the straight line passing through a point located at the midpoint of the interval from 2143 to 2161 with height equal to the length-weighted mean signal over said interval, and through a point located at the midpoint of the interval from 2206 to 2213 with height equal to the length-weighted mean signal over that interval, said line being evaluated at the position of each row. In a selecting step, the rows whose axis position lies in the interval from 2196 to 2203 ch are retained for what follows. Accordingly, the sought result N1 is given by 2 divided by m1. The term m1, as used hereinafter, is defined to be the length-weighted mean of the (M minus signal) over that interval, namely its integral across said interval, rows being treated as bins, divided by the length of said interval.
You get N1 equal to 0.4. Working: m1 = 5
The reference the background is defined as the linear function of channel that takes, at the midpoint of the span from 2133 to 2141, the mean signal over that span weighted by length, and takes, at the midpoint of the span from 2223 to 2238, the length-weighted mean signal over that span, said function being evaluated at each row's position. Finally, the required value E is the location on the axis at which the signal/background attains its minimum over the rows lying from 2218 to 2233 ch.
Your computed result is 2219.5 ch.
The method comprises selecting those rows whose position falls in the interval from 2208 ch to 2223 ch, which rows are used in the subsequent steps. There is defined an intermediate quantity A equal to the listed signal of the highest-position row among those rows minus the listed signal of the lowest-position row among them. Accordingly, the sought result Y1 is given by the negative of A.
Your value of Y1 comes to -4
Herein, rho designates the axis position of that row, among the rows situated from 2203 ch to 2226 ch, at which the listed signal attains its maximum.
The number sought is 2224.5 ch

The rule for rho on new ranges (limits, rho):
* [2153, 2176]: 2159.5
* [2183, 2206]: 2197.0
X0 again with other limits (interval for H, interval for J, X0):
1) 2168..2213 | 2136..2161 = -23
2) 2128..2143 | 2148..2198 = 9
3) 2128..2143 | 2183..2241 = 16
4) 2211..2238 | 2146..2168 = -16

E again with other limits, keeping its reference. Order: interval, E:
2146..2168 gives 2149.5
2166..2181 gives 2169.5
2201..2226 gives 2207.0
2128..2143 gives 2129.5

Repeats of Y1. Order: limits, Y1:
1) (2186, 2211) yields -11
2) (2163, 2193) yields 20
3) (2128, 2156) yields -15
